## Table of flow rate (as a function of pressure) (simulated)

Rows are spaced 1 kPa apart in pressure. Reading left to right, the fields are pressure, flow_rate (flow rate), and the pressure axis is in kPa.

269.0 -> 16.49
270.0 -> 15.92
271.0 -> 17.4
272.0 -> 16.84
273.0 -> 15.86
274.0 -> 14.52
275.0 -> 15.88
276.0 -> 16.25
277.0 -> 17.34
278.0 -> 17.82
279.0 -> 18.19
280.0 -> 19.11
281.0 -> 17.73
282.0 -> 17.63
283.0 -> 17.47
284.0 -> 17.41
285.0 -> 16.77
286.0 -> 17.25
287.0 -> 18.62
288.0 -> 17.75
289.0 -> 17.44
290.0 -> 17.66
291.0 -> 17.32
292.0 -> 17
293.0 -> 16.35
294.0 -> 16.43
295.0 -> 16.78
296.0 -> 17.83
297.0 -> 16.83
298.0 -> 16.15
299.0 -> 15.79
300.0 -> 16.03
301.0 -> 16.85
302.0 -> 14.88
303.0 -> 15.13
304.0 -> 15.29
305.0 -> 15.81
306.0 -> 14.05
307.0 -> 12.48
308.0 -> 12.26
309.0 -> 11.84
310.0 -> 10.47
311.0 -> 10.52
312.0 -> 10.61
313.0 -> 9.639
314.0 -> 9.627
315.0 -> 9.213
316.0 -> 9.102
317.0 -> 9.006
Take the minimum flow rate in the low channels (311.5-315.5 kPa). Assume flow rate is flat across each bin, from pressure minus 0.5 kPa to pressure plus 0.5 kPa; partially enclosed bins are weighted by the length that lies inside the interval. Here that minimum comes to 9.213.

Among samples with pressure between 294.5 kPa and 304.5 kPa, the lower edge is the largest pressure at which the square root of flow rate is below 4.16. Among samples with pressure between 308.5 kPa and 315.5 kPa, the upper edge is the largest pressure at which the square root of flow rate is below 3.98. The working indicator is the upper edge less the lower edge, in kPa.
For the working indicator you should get 11 kPa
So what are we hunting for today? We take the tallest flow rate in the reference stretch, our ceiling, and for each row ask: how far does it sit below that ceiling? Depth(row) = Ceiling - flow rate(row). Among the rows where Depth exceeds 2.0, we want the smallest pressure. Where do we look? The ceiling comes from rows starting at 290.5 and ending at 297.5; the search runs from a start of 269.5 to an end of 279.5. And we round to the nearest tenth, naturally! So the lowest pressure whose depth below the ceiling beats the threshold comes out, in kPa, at 274.0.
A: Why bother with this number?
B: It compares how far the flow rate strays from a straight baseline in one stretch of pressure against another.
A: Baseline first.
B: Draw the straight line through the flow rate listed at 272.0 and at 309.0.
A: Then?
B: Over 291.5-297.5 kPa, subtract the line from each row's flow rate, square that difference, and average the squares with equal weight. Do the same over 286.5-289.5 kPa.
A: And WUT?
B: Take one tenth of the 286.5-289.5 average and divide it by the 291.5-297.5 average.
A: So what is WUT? 0.11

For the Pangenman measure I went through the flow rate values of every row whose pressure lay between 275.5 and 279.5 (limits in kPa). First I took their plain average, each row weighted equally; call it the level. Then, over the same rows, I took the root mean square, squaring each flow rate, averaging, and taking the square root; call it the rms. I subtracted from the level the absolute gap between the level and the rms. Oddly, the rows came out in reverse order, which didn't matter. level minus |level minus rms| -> 17.4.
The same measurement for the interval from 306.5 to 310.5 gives 11.7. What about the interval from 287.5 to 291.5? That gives 17.5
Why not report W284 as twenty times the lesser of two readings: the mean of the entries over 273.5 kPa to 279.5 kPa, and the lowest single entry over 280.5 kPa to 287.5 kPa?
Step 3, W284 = 333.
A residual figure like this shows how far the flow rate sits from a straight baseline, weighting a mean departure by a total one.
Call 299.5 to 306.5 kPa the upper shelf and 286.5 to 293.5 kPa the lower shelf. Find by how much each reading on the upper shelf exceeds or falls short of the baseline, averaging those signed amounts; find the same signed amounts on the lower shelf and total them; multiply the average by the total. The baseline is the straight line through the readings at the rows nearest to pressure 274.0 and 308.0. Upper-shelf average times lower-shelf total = 79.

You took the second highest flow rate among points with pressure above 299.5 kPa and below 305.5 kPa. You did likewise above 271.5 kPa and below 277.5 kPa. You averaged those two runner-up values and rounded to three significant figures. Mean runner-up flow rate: 16.4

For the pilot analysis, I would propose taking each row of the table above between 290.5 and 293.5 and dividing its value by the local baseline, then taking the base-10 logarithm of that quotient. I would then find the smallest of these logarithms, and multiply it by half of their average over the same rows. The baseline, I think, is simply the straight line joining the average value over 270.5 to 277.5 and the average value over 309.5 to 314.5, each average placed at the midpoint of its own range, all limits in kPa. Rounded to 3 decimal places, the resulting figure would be 0.005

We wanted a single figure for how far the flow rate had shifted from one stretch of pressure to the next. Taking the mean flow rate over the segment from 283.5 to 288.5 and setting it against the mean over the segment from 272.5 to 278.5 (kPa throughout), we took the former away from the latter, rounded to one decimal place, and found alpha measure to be -1.3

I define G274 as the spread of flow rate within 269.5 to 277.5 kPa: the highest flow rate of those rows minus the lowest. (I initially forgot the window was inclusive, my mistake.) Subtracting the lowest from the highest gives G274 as 2.88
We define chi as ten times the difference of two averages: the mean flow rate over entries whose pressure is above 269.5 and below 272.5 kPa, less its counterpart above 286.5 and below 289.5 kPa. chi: -12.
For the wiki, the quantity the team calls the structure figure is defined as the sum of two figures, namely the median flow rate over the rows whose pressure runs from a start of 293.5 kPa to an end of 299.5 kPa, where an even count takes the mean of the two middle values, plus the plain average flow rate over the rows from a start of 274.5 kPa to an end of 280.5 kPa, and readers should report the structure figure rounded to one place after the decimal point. 34.0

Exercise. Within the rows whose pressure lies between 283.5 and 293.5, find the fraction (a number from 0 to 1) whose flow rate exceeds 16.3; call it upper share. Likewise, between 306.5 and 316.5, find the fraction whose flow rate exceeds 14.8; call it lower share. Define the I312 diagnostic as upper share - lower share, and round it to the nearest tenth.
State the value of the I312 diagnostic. 1.0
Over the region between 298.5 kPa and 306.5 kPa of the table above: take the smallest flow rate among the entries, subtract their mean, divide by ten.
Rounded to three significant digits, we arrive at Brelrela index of -0.143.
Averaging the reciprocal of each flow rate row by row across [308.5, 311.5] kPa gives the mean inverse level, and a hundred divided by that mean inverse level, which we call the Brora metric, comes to 1091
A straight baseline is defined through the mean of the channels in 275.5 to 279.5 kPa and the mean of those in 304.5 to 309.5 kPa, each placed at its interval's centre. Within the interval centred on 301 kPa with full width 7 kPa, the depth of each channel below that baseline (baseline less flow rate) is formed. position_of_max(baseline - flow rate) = 302.0 kPa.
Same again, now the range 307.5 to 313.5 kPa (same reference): 313.0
